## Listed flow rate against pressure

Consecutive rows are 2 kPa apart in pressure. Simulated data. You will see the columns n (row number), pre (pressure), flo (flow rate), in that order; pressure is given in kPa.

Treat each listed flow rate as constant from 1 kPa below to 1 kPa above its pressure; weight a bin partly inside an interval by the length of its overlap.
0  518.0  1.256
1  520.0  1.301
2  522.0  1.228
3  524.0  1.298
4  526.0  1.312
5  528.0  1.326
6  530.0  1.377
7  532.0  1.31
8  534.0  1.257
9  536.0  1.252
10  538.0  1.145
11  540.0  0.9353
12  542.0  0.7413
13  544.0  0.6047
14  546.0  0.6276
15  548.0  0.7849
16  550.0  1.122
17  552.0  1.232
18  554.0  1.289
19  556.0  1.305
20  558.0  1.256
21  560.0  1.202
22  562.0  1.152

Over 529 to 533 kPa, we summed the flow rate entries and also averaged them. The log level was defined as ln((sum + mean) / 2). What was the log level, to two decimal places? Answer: 0.70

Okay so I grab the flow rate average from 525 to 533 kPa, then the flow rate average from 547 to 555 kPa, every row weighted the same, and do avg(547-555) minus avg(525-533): -0.22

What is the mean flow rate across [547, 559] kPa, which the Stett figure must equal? 1.16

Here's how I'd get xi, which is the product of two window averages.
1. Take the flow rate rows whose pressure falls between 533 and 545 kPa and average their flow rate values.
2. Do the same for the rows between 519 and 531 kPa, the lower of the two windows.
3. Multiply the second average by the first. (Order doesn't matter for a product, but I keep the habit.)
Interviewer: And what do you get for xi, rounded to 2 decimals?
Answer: 1.29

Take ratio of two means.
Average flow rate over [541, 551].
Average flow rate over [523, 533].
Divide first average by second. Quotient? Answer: 0.59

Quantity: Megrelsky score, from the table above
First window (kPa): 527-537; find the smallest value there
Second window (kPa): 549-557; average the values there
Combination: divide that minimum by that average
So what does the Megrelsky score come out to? 1.0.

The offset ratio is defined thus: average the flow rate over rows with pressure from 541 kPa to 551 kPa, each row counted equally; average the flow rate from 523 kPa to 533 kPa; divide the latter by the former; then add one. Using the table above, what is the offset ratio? 2.71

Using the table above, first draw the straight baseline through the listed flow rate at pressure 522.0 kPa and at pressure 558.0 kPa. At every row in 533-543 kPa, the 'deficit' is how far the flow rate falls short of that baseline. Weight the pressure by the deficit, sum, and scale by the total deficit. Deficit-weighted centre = 541.1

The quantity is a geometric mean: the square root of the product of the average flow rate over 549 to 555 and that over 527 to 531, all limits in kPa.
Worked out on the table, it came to 1.28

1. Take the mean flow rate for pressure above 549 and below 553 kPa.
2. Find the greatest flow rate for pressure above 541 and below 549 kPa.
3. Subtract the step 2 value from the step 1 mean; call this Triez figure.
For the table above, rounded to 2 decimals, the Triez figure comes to 0.39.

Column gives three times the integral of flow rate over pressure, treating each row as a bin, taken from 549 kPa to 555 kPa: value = 21.9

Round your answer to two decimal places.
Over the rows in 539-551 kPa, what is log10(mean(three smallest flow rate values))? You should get -0.18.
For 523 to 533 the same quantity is 0.12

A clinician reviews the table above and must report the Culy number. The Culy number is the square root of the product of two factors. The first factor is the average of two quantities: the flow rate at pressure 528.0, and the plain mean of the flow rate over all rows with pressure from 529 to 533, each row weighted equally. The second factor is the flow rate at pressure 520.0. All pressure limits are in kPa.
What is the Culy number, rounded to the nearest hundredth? 1.32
